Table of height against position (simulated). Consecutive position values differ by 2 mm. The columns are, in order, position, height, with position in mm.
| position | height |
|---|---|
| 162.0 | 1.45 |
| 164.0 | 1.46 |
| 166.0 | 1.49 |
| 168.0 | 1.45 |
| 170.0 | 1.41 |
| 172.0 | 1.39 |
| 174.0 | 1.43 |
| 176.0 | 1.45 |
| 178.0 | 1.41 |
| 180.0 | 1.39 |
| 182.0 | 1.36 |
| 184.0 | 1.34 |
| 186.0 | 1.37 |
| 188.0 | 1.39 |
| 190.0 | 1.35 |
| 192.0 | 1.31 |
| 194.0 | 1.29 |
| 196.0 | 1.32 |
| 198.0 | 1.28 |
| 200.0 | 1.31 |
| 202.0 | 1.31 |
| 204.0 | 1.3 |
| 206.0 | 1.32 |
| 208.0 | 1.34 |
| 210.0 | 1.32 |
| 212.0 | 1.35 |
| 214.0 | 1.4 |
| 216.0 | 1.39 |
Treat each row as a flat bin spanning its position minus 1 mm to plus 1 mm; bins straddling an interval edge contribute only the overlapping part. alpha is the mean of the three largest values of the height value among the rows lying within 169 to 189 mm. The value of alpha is 1.43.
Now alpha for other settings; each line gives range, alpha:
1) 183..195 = 1.37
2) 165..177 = 1.46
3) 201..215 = 1.36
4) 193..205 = 1.31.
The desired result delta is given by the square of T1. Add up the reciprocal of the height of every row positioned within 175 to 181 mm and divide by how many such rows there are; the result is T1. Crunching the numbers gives 0.50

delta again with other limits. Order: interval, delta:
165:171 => 0.48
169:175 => 0.50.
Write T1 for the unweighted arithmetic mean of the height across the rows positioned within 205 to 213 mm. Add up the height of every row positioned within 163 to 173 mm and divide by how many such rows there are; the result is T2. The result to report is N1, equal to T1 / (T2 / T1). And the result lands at 1.23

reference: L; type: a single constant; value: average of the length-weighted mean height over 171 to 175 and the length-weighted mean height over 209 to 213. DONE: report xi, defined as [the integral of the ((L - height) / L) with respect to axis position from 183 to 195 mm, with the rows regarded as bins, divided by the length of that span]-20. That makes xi -19.98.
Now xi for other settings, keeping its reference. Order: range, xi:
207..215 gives -19.99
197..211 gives -19.96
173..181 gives -20.03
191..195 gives -19.95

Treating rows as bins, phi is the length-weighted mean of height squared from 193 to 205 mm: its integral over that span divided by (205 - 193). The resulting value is 1.69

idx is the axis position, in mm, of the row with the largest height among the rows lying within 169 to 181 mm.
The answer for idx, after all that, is 176.0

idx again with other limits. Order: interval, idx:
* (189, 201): 190.0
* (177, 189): 178.0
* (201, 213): 212.0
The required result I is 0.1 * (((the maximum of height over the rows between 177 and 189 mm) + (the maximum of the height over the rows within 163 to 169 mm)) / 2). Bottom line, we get 0.145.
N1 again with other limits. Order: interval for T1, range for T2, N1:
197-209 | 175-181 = 1.21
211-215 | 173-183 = 1.34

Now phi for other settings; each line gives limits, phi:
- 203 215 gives 1.79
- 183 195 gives 1.80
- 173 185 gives 1.95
